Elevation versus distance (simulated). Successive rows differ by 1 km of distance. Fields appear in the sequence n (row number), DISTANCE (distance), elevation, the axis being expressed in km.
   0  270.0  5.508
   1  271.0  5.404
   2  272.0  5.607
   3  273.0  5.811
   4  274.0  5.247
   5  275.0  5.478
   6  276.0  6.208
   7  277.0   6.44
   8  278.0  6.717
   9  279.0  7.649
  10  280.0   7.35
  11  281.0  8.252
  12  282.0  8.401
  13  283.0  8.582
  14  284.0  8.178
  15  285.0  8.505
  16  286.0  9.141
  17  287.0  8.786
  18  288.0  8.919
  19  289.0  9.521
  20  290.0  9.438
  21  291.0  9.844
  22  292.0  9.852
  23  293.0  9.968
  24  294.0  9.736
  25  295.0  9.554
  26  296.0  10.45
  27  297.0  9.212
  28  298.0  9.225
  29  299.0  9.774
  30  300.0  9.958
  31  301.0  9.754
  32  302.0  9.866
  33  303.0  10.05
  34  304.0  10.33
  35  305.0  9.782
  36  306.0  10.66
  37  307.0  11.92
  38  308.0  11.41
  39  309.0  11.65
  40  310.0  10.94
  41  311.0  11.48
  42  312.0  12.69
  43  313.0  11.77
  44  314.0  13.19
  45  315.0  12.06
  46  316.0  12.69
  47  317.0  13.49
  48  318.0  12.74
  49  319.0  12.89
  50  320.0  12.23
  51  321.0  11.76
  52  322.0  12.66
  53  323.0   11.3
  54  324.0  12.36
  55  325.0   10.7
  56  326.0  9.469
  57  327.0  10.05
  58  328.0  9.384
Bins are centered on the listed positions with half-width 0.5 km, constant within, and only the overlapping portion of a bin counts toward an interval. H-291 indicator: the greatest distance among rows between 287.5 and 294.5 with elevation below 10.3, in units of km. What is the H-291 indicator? 294.0 km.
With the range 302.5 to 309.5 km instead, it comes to 305.0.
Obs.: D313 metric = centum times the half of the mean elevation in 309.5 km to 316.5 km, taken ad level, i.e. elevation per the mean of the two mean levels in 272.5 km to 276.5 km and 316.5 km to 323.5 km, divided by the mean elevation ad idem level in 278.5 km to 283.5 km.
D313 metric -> 75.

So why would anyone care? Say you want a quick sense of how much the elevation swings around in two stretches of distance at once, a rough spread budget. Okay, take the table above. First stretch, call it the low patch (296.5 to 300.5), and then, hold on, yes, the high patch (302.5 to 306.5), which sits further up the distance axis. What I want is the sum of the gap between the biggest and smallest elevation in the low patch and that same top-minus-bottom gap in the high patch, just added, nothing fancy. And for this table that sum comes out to 1.62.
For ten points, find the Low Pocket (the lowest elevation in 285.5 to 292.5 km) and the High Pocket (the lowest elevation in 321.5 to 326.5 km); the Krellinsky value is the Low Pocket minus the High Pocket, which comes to -0.7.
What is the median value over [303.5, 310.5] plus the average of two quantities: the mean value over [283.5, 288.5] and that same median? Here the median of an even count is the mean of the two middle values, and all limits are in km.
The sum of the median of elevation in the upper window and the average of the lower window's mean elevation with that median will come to 21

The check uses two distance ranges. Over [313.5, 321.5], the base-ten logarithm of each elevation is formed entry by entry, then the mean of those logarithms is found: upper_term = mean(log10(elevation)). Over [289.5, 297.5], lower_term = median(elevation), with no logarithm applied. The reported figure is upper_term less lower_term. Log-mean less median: -8.7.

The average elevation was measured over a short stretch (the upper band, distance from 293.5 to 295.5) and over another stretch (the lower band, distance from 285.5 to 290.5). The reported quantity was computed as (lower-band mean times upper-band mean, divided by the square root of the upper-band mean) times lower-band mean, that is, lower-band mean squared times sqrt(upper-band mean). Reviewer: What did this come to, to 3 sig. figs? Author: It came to 261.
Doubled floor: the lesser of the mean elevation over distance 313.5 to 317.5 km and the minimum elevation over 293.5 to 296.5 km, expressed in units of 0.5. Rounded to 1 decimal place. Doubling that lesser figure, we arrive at 19.1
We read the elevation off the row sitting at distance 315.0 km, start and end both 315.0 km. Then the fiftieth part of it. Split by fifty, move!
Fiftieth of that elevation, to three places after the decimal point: 0.241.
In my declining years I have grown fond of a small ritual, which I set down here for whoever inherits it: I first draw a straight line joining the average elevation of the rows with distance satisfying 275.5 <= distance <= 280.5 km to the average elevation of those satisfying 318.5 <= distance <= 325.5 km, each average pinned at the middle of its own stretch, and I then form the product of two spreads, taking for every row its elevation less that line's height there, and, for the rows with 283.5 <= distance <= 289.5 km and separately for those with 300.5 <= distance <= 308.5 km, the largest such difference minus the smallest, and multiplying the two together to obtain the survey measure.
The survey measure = 1.5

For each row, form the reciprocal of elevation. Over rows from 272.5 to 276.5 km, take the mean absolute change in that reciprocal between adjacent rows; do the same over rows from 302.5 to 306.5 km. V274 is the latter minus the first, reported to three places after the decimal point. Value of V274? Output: -0.010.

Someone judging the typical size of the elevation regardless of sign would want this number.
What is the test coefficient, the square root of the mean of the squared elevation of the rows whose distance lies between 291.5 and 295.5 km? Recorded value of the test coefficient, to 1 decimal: 9.8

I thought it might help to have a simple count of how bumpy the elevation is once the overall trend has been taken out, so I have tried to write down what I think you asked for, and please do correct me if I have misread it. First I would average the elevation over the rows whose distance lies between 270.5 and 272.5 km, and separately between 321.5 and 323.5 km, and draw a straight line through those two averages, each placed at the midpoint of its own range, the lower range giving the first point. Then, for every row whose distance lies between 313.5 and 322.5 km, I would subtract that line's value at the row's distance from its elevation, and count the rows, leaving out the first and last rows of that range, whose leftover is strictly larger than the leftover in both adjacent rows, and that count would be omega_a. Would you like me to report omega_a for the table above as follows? 2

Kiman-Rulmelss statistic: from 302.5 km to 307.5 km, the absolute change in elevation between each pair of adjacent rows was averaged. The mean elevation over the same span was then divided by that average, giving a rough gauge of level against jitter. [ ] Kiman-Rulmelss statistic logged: 14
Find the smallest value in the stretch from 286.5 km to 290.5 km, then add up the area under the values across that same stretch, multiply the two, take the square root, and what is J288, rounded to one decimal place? 17.9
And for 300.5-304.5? 19.8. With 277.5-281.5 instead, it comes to 14.2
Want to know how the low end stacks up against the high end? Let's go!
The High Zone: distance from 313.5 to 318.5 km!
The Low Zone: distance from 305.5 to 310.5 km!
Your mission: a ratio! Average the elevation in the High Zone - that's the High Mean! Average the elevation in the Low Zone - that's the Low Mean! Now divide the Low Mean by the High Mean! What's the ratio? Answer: 0.88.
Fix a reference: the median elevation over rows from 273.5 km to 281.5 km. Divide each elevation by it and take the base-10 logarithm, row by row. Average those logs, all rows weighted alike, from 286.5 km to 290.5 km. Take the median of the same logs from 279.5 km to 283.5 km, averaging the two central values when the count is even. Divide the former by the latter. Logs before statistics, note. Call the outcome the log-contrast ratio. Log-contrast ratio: 1.4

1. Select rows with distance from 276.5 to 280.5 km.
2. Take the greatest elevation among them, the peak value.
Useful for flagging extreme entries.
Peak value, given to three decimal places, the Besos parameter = 7.649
